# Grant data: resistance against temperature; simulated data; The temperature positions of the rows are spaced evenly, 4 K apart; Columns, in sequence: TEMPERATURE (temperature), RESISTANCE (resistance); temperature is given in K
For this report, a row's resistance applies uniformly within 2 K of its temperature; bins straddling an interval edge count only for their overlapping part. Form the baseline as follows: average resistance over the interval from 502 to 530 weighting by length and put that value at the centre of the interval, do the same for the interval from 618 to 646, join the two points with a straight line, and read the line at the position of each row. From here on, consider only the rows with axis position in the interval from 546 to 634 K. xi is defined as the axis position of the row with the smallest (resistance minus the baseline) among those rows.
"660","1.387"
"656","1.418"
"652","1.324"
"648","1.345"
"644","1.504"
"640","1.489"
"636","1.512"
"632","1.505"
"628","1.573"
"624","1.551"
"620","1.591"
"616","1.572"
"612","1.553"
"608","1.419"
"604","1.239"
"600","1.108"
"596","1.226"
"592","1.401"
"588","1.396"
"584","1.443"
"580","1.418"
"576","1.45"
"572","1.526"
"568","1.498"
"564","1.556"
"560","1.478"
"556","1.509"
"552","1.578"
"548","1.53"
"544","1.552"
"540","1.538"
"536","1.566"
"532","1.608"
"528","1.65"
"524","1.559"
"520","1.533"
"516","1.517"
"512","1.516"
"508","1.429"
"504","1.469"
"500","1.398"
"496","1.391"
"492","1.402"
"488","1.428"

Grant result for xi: 600 K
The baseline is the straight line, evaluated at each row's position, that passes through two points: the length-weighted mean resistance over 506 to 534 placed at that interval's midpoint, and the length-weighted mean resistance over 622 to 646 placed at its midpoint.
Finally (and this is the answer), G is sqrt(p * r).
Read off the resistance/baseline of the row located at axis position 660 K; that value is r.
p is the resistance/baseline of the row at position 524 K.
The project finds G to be 0.96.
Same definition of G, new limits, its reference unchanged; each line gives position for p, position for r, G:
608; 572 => 0.96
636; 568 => 0.98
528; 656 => 1.00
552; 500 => 0.96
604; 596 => 0.81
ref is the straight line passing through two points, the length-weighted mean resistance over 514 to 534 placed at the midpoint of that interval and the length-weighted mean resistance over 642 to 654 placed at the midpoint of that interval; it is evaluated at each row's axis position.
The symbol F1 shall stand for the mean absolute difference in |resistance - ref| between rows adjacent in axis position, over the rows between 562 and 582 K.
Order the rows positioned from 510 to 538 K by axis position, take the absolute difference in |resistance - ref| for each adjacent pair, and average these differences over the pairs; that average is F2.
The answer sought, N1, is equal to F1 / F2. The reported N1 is 0.7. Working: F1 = 0.023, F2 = 0.03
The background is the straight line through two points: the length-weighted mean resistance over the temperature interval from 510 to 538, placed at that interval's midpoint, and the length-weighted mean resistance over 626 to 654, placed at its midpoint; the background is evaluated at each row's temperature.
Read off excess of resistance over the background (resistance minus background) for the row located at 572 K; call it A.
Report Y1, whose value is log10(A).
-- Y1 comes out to -2.5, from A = 0.003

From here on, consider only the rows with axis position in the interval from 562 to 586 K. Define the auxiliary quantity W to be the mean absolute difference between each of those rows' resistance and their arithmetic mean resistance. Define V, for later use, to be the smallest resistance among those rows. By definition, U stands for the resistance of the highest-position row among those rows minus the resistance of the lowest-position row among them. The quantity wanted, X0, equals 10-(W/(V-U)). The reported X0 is 9.97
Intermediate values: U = -0.11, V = 1.418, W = 0.045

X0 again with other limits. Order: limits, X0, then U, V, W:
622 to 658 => 9.95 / -0.13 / 1.324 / 0.071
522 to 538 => 9.98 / 0.01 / 1.559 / 0.033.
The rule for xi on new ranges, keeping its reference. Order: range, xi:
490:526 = 496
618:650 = 648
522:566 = 560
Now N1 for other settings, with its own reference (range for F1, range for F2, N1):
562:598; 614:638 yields 1.3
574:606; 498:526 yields 1.7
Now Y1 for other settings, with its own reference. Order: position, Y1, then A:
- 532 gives -1.3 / 0.051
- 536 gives -1.9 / 0.012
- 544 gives -2.3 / 0.005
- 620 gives -1.0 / 0.109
